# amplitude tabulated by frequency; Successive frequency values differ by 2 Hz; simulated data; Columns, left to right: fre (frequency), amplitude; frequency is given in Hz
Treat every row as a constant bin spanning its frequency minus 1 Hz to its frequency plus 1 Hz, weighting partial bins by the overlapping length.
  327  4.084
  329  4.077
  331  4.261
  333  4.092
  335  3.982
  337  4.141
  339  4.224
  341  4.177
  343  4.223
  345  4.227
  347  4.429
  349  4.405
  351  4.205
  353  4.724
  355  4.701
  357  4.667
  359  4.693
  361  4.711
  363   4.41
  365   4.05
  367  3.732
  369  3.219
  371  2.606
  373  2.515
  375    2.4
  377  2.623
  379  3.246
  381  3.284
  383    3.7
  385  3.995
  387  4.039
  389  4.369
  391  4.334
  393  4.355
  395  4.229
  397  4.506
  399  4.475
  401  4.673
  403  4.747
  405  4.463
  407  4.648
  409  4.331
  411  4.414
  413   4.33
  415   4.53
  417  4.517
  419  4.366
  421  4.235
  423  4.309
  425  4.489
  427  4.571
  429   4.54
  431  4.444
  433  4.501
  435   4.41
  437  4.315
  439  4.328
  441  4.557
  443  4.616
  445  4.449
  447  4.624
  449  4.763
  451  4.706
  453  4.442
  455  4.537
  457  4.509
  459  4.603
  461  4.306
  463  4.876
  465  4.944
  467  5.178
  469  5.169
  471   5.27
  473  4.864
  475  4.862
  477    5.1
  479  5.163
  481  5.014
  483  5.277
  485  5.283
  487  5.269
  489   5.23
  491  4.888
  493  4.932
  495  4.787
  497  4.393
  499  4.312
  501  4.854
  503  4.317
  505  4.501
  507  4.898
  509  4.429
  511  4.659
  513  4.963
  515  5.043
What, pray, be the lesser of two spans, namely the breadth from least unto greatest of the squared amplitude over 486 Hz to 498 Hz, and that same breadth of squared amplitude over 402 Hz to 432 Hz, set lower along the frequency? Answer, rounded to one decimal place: 4.6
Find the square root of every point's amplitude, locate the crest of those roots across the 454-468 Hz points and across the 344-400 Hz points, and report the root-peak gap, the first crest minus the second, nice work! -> 0.10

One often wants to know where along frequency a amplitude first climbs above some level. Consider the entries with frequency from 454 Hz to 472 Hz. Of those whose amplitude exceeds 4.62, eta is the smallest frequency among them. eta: 463 Hz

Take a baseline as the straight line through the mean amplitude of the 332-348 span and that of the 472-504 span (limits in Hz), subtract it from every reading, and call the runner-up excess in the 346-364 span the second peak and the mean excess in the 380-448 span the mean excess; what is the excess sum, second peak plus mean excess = 0.27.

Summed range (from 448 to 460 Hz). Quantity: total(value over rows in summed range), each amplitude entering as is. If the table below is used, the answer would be 27.6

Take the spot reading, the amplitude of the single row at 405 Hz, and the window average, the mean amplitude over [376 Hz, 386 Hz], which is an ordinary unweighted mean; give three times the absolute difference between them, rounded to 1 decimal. 3.3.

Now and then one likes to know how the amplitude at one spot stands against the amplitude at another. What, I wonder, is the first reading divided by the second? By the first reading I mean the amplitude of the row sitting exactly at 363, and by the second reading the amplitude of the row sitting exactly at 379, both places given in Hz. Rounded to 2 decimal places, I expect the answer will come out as 1.36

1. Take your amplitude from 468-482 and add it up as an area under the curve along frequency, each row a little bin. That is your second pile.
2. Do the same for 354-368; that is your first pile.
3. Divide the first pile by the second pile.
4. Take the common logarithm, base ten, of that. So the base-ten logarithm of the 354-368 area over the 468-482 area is -0.06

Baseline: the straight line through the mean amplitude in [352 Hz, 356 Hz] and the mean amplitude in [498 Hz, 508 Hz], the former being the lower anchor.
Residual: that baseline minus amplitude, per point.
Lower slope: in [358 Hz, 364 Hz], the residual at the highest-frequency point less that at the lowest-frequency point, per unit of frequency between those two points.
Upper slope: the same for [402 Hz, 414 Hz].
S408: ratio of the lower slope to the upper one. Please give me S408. 1.71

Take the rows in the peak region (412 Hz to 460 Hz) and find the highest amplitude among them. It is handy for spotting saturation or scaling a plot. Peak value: 4.763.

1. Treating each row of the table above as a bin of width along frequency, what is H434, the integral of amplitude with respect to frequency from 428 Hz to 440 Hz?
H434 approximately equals 53.1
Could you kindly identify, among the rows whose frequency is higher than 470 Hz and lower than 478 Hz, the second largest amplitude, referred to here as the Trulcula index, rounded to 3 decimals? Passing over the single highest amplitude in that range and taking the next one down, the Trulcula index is 5.100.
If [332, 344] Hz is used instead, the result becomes 4.223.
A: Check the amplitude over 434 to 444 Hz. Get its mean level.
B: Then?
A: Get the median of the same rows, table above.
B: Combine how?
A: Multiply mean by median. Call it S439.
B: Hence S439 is 19.6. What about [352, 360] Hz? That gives 22.1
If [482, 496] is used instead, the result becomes 26.6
